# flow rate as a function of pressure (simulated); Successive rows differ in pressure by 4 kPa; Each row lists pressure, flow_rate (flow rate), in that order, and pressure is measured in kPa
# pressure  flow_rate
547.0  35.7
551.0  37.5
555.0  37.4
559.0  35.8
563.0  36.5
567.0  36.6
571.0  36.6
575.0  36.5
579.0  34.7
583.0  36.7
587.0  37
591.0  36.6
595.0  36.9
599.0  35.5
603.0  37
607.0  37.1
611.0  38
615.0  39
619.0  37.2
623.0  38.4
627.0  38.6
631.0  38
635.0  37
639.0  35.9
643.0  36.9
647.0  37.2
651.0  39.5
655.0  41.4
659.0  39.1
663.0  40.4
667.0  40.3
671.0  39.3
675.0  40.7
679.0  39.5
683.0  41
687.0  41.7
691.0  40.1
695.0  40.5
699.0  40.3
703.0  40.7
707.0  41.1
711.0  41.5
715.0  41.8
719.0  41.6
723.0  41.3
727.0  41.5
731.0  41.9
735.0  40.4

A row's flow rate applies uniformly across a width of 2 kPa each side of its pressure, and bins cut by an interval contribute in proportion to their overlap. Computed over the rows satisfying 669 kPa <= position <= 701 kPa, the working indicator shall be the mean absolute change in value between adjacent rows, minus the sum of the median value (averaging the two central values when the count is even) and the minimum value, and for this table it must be -78.7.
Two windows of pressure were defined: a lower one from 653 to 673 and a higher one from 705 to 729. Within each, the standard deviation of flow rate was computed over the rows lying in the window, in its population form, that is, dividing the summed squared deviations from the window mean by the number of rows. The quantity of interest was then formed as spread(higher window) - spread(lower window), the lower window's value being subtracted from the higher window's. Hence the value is -0.6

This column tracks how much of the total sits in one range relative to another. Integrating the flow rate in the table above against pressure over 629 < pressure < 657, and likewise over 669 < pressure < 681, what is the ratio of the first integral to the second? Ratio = 2.2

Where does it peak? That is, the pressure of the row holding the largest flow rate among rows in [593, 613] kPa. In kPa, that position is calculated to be 611.0 kPa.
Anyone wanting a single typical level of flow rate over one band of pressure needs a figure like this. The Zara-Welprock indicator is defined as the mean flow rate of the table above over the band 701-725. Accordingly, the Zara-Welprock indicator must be 41.3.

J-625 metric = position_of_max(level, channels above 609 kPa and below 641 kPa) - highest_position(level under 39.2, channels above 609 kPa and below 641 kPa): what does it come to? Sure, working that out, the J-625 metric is -24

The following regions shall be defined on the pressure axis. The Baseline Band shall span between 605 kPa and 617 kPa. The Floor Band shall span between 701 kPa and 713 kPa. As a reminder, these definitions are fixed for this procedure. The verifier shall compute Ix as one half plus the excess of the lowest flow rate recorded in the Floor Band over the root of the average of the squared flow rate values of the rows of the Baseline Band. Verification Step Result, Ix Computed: 3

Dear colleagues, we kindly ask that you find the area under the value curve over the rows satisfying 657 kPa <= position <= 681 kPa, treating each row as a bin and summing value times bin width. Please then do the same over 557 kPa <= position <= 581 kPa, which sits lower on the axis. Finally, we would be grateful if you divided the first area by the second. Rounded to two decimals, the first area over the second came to 1.10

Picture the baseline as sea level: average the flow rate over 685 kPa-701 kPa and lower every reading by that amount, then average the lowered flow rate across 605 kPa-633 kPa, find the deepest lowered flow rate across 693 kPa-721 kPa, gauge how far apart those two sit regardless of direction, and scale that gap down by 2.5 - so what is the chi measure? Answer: 0.90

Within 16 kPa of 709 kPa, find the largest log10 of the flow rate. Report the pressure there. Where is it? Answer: 715.0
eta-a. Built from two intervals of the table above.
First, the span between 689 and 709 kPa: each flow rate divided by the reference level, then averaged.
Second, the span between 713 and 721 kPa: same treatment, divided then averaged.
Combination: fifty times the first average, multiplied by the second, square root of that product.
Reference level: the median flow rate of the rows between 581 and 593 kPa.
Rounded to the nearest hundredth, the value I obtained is 7.92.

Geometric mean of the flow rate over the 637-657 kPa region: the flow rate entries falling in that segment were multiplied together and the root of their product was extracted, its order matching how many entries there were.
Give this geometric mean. 38.1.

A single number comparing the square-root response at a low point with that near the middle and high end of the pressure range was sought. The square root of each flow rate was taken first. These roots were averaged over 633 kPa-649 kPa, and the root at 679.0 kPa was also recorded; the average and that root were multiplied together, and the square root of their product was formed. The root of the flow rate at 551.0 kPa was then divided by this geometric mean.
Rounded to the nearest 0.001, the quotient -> 0.992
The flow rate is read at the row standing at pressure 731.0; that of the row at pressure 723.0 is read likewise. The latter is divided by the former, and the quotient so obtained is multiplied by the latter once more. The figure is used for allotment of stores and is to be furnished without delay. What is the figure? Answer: 41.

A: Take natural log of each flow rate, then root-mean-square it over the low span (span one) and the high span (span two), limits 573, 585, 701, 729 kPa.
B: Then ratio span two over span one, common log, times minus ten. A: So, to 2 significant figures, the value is -0.17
